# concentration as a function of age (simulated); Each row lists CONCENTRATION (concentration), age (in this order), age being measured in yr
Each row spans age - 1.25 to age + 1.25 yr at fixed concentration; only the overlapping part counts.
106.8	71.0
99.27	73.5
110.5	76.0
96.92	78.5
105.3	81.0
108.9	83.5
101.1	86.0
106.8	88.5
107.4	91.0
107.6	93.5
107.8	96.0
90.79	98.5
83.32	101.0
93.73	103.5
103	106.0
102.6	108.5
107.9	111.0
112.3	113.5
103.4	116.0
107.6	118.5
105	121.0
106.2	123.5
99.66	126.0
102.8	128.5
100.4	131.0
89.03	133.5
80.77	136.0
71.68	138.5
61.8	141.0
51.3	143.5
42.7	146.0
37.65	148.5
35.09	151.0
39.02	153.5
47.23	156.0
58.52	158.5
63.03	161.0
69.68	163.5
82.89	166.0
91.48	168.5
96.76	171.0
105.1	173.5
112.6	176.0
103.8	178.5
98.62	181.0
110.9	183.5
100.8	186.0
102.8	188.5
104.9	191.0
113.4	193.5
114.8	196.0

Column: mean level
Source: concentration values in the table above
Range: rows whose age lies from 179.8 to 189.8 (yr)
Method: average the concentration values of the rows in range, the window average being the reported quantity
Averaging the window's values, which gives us 103.3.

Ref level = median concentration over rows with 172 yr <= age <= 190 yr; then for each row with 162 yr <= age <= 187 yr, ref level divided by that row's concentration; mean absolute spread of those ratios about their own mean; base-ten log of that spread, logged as -0.91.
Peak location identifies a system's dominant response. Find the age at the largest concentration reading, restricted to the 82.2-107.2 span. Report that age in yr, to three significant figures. 83.5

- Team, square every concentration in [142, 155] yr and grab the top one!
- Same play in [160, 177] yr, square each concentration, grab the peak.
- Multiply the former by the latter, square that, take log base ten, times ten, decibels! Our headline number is 150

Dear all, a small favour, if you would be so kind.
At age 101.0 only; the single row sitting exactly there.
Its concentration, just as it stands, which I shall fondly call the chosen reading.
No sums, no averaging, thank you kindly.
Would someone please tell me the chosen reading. 83.32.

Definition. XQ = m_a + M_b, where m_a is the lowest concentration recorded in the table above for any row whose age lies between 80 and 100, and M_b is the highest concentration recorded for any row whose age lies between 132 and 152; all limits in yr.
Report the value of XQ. 180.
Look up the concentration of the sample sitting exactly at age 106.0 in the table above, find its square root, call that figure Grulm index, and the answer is 10.1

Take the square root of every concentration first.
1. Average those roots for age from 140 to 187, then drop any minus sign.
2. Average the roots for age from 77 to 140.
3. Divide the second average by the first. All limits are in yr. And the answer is 1.18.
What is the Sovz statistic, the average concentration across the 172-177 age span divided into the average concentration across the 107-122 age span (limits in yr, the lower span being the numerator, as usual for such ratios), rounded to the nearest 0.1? 1.0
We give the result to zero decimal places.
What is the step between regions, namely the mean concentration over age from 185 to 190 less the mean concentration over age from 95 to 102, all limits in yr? 8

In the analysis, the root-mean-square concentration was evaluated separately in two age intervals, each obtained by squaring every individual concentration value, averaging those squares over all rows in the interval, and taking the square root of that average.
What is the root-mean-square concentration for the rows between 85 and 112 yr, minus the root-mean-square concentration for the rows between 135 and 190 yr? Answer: 22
